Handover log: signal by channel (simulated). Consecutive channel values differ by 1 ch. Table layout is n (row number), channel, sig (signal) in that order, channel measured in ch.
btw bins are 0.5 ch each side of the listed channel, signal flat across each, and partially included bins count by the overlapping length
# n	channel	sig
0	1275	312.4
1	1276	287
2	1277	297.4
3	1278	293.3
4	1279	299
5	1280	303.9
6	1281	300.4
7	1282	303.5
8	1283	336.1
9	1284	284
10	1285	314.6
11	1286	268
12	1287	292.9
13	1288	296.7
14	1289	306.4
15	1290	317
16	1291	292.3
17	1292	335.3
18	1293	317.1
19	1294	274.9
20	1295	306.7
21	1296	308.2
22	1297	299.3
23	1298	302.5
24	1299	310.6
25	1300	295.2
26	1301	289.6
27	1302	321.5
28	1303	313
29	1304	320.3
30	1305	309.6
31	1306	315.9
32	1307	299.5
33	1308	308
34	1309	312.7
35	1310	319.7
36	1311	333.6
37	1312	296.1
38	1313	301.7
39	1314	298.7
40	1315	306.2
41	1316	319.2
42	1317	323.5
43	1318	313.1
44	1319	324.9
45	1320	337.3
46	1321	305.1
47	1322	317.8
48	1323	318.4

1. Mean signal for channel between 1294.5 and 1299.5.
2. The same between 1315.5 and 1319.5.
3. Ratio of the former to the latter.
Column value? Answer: 0.95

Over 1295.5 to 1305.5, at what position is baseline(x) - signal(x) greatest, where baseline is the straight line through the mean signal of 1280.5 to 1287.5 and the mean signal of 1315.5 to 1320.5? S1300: 1301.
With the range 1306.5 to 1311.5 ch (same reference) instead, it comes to 1307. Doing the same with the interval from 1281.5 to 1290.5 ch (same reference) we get 1286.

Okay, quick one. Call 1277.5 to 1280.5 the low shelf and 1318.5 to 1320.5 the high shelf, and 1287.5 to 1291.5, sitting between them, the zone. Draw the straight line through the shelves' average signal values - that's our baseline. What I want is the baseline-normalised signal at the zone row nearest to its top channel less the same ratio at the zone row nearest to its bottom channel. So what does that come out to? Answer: -0.022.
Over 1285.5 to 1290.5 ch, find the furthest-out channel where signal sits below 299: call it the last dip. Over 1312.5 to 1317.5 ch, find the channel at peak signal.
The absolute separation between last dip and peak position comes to 29 ch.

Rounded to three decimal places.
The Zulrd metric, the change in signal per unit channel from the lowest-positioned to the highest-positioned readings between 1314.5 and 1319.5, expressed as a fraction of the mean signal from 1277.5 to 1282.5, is 0.016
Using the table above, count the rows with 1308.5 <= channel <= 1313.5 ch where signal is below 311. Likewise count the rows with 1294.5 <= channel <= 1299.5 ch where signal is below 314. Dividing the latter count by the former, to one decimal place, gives 2.5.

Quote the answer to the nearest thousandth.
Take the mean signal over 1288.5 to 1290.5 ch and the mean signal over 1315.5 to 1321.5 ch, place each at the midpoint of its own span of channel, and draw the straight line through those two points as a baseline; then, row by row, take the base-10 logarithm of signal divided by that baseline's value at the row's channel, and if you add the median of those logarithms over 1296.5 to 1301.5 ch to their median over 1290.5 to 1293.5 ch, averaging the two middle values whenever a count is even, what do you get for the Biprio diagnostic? -0.015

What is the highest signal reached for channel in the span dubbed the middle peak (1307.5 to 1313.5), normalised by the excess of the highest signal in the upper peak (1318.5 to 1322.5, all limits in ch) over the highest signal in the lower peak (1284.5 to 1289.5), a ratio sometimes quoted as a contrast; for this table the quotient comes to 15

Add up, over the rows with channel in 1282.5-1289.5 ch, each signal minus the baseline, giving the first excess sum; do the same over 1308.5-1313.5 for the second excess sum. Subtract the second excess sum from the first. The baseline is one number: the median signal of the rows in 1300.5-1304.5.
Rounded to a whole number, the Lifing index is -98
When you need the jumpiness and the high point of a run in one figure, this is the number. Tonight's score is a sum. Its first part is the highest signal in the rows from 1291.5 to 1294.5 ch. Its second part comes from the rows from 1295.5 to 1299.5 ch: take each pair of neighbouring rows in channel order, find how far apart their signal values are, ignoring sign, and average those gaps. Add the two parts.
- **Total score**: 342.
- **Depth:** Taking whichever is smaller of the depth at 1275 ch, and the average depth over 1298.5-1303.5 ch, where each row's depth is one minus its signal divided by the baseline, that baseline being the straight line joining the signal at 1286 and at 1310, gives -0.28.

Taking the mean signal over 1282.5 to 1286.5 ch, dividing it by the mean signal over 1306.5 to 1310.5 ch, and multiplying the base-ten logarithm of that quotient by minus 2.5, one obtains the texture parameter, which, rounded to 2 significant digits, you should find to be 0.033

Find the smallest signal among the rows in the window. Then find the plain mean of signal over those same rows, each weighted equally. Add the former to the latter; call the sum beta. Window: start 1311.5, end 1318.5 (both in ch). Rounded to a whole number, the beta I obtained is 604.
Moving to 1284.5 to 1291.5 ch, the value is 566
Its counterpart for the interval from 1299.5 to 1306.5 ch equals 599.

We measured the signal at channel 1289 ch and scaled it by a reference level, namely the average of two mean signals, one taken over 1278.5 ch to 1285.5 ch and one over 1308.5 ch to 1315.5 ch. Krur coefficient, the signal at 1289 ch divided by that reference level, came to 1.00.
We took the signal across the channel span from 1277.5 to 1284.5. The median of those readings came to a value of 300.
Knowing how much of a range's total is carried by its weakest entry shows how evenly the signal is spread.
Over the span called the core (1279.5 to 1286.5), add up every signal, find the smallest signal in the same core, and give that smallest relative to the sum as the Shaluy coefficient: 0.127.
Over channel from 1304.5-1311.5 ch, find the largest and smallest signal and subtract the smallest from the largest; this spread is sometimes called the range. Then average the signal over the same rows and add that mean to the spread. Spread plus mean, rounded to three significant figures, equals 348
